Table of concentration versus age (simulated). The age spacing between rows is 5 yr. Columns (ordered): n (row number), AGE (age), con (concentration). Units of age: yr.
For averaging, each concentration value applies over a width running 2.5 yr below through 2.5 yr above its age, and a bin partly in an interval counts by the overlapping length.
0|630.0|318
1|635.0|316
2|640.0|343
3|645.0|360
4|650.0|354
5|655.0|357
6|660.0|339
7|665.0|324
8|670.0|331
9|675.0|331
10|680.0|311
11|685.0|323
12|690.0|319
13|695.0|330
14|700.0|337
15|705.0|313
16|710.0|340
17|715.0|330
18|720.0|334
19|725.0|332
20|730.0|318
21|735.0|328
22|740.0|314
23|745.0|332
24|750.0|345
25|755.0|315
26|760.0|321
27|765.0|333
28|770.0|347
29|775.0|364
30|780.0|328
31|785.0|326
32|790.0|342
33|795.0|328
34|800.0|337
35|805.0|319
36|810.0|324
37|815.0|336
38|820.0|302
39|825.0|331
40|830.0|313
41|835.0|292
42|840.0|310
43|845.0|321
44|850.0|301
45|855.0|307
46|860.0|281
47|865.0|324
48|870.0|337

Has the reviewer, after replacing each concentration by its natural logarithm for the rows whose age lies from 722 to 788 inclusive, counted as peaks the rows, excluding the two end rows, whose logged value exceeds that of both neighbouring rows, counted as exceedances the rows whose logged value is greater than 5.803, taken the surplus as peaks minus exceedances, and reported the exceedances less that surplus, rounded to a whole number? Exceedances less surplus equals 9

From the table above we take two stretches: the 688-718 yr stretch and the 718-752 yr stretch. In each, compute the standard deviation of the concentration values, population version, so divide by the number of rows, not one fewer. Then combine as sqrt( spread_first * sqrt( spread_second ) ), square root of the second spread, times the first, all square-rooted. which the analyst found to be 5.4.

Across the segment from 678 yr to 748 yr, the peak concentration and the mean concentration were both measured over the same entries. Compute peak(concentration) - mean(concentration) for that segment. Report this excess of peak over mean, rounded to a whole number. 14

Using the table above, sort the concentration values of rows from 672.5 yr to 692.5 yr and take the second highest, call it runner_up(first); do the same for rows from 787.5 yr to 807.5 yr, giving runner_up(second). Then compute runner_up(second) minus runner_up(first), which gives 14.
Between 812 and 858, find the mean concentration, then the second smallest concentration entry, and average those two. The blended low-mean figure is 307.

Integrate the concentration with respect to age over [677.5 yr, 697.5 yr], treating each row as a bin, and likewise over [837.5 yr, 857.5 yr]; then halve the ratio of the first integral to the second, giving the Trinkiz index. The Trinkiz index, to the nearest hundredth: 0.52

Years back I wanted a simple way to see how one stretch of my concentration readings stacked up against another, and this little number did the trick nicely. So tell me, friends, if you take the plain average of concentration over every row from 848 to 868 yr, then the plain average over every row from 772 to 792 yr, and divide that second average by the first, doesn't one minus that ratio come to -0.12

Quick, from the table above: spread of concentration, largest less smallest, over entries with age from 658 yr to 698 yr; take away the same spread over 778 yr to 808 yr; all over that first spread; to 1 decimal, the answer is 0.2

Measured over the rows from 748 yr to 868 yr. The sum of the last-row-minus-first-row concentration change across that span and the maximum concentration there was 343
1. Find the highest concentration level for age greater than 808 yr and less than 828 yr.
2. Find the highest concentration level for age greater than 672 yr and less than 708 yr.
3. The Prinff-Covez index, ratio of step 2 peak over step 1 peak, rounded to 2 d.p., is 1.00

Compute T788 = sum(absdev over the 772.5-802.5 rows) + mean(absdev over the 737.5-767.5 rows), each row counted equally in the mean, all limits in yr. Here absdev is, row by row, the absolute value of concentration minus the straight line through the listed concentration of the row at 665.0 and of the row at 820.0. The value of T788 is 200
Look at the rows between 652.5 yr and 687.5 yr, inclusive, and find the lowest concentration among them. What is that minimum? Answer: 311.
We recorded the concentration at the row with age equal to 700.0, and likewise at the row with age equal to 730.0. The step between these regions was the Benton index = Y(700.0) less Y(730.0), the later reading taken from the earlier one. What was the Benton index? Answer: 19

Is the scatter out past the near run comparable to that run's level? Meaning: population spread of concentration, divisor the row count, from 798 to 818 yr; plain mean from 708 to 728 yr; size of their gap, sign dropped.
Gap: 326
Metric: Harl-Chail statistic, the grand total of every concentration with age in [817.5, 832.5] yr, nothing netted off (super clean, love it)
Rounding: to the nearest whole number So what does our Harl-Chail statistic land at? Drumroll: 946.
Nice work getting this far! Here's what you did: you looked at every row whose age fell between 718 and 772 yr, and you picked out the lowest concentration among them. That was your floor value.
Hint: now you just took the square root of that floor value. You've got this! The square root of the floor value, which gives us 17.72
